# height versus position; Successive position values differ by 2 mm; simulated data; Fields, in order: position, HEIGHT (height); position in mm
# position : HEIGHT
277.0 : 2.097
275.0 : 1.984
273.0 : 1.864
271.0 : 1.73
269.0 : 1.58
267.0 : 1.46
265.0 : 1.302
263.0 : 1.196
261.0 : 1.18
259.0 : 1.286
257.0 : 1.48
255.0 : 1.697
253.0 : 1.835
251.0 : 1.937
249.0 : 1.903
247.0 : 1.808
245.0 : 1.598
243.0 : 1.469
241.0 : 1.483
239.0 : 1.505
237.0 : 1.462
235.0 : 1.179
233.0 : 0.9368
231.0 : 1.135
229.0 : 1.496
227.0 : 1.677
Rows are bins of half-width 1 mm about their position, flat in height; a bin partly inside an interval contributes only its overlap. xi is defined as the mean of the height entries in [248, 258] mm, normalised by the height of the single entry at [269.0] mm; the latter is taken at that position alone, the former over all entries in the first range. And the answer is 1.1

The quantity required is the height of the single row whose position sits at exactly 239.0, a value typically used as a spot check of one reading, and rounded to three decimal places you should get 1.505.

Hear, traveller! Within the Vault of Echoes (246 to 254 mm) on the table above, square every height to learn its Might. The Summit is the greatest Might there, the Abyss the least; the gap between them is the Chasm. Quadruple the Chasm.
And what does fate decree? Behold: 1.9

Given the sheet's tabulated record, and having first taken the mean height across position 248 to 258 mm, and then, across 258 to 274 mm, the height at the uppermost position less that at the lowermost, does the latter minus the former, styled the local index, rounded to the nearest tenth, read -1.2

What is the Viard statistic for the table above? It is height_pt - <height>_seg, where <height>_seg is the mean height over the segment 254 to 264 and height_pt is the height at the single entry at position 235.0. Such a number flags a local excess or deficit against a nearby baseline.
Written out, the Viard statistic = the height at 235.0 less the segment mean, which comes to -0.19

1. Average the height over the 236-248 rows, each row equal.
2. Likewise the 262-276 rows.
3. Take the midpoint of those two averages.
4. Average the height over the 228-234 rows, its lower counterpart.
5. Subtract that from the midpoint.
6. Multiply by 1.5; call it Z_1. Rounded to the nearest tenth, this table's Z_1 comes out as 0.6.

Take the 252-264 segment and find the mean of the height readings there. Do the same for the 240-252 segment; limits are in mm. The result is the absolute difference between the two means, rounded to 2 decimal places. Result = 0.25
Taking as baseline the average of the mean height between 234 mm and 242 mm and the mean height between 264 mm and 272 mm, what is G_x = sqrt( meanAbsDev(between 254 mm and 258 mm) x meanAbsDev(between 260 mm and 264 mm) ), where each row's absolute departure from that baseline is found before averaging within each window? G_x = 0.19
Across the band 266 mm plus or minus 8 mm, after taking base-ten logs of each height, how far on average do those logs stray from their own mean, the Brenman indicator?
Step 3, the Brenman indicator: 0.062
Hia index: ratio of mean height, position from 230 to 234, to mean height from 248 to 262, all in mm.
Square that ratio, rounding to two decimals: 0.41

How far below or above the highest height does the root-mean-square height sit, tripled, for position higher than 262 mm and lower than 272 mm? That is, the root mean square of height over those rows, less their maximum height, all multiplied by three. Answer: -0.8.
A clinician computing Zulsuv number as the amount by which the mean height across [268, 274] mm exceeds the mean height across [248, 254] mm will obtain -0.2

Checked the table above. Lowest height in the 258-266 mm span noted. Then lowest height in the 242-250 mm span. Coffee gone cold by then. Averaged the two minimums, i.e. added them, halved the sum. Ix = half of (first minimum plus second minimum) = 1.32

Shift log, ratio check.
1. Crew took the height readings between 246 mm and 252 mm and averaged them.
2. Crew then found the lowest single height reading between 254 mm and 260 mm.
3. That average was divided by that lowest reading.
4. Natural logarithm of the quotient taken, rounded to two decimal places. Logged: 0.38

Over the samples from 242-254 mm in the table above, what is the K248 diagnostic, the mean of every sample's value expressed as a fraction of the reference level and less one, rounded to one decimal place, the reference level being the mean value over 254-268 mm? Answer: 0.3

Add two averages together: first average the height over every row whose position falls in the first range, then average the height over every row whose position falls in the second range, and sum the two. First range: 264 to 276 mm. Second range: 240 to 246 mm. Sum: 3.17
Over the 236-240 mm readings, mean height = 1.48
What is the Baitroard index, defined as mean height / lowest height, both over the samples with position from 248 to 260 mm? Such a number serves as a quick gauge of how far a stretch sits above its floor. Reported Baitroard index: 1.31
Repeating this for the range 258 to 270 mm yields 1.13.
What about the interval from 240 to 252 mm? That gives 1.16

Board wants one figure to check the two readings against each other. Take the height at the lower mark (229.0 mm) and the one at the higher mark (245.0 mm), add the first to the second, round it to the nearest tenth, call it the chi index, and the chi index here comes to 3.1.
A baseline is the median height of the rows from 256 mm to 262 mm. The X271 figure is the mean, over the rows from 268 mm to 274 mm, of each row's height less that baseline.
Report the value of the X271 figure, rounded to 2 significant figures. 0.44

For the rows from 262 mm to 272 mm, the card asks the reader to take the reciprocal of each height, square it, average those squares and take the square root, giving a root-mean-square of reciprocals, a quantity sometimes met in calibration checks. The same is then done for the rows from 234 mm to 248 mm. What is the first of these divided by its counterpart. 1.04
